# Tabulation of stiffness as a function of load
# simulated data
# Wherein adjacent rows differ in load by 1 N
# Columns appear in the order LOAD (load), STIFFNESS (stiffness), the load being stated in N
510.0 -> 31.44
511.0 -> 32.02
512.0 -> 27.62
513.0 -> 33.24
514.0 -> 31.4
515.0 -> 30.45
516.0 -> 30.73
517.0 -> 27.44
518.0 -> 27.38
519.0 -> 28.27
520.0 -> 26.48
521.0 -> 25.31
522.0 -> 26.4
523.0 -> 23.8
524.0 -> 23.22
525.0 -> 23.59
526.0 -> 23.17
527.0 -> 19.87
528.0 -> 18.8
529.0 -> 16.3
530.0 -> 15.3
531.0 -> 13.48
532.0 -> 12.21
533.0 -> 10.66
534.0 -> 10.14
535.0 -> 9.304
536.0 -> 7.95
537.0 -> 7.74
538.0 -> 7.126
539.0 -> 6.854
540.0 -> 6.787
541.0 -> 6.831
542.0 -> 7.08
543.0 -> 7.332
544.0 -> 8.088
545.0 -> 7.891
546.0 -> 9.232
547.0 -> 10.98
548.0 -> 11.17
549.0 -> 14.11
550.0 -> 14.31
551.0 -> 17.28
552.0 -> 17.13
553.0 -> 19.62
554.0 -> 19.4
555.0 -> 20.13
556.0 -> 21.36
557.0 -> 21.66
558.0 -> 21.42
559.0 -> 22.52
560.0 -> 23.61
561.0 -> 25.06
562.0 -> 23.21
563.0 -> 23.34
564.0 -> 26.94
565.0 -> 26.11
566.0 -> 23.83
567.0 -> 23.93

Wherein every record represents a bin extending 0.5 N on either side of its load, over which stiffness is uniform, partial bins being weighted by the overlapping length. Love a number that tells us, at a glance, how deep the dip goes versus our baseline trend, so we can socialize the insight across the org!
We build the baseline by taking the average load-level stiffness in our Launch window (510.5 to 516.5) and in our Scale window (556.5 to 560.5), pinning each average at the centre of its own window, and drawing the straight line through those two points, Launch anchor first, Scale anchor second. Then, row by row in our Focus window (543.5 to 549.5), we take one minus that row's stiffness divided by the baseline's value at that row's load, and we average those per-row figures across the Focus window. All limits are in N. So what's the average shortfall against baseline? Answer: 0.6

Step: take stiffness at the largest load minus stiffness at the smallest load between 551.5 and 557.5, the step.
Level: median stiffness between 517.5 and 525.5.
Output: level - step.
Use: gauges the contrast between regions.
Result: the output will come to 21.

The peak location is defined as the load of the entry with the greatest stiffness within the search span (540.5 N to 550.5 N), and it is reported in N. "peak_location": 550.0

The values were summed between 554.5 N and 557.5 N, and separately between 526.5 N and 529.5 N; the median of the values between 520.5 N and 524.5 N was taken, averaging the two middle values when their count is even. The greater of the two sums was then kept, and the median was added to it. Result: 88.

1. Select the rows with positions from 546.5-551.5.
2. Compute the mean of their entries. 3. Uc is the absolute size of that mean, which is 14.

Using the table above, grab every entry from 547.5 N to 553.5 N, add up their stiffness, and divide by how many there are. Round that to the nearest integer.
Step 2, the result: 16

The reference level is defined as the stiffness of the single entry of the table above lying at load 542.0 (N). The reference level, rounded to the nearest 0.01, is 7.08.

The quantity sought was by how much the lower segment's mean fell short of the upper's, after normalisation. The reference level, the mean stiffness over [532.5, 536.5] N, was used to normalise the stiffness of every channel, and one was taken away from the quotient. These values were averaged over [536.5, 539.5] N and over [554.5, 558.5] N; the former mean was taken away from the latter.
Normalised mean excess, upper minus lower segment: 1.5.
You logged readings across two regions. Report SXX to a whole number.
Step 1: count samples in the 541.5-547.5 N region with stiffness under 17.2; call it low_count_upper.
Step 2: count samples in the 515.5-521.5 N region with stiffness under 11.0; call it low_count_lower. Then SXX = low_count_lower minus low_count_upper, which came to -6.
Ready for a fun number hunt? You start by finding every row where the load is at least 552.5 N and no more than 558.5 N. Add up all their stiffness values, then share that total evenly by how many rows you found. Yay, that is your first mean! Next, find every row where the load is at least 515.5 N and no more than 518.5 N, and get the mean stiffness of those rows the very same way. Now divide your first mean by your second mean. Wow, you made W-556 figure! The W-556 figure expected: 0.7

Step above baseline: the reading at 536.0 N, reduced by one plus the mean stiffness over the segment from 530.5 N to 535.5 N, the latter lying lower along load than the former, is -4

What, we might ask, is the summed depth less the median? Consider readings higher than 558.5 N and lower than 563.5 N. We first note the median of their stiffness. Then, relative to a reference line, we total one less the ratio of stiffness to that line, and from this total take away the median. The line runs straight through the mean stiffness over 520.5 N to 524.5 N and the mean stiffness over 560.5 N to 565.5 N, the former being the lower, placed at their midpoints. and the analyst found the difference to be -23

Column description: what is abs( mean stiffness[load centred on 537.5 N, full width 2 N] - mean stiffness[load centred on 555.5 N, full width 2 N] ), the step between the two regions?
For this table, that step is 13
